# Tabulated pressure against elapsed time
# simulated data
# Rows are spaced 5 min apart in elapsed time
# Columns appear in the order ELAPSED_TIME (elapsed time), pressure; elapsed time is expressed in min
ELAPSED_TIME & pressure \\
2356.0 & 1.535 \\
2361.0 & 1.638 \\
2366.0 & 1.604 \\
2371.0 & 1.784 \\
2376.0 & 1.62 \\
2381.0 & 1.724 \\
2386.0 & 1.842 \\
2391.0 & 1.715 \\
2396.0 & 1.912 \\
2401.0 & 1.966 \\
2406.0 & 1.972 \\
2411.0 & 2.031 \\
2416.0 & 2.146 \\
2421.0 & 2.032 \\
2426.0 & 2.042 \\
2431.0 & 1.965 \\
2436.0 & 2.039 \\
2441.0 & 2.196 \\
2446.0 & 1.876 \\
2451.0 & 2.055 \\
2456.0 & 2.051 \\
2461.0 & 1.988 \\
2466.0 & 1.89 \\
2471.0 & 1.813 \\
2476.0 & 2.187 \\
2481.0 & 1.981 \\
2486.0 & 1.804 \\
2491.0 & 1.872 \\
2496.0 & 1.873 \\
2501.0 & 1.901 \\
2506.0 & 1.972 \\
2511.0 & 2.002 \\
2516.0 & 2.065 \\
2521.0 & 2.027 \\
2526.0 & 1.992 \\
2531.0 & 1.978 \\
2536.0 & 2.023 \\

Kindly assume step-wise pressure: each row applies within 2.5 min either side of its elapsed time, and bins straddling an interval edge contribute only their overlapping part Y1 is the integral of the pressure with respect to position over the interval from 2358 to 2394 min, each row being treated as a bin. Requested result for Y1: 61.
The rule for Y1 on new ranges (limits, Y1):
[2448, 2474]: 51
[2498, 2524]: 52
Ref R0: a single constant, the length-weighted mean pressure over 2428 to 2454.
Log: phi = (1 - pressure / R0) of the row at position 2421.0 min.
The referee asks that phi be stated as -0.002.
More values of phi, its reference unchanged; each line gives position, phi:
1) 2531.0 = 0.024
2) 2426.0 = -0.007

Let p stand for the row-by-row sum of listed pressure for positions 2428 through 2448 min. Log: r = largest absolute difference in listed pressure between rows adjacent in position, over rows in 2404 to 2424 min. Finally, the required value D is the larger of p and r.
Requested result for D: 8.08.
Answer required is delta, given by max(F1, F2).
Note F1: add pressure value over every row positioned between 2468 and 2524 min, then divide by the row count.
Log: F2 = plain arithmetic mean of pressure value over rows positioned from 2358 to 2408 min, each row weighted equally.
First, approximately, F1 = 1.95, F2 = 1.78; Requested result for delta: 1.95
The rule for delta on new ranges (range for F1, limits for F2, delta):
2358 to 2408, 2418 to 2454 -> 2.03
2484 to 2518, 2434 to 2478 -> 2.01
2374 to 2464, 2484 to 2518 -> 1.95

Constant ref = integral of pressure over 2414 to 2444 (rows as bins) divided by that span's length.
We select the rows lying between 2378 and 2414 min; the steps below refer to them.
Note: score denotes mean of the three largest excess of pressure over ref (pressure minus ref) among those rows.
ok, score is -0.08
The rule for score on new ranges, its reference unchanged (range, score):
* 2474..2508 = -0.02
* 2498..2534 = -0.03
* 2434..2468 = 0.04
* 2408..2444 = 0.06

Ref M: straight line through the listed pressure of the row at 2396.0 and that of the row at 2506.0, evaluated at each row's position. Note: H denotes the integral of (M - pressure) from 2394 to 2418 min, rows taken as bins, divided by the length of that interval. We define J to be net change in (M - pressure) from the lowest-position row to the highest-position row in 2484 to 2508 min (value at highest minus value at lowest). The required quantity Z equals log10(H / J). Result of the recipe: -0.3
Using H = -0.09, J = -0.16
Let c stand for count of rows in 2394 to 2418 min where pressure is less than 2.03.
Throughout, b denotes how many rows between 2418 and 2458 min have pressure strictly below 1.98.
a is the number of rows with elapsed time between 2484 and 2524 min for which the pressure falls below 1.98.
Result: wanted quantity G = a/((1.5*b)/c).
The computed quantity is 5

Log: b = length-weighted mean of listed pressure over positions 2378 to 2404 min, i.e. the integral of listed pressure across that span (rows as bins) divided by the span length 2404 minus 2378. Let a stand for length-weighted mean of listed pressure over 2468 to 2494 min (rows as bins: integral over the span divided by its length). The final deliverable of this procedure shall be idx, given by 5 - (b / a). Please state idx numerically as 4.05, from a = 1.93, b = 1.83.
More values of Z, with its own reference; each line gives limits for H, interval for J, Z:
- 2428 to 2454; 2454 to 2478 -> -0.1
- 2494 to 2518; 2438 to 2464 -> -1.4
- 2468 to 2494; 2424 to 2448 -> -0.8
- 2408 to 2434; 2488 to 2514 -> 0.0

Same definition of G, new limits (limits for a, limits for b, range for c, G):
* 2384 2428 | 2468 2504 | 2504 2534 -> 3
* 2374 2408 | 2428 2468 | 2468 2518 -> 12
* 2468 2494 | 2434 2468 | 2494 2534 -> 7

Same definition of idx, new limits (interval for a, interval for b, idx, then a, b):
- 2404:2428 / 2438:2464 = 4.01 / 2.05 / 2.03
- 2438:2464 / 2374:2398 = 4.13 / 2.03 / 1.76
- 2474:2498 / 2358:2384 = 4.14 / 1.94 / 1.67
